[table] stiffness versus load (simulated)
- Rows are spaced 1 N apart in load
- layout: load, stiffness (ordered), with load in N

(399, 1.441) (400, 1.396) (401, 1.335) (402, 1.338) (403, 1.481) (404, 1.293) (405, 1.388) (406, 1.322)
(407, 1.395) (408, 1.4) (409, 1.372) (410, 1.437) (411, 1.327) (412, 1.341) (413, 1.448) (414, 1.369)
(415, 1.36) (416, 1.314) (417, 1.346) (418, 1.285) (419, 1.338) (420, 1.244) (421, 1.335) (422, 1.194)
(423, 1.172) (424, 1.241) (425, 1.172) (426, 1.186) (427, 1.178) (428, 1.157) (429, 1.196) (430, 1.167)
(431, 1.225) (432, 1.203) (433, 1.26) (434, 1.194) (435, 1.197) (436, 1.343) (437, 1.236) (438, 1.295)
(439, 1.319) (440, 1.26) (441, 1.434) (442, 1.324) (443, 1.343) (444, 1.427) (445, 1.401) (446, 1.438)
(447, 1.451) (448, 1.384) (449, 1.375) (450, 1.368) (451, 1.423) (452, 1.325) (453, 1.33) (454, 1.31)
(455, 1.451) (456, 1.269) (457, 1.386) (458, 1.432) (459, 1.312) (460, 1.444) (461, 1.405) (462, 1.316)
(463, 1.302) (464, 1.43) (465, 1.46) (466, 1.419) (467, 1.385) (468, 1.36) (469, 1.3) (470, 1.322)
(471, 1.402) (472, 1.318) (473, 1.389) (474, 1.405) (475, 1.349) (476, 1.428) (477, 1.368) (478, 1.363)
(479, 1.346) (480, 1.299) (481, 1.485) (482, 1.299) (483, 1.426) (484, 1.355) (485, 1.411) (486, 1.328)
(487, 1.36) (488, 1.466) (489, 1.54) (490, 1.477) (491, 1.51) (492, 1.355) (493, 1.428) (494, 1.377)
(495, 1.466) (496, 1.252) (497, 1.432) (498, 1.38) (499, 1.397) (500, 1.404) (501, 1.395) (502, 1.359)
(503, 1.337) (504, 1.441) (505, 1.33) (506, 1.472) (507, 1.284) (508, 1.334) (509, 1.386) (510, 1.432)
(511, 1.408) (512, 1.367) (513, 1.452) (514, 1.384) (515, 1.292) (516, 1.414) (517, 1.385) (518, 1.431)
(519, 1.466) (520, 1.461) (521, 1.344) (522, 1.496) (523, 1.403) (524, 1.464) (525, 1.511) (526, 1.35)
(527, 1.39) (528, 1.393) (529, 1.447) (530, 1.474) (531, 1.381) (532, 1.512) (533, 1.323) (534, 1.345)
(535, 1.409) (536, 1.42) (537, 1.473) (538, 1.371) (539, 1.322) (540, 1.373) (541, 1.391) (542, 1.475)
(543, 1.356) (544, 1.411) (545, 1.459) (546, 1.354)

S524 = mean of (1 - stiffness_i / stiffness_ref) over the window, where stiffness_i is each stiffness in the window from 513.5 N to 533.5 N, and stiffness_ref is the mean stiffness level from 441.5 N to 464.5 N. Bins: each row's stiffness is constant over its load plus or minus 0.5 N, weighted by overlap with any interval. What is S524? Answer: -0.029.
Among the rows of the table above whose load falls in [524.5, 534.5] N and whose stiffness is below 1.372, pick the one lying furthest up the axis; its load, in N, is 534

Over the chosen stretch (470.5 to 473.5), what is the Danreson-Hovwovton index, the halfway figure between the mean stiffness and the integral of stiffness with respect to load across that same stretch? 2.74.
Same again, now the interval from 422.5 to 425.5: 2.39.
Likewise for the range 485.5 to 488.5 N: 2.77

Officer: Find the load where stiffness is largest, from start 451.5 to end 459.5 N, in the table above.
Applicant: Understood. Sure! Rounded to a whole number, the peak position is 455 N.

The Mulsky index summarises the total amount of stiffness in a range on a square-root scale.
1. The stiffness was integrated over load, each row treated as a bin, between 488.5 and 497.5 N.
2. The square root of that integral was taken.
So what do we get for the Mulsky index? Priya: 3.58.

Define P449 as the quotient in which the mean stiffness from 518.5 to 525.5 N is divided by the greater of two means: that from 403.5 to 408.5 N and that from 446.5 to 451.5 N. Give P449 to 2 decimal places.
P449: 1.04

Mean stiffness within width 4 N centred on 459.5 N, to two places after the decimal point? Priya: 1.40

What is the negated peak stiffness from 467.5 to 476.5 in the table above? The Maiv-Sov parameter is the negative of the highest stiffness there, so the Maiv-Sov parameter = -1.43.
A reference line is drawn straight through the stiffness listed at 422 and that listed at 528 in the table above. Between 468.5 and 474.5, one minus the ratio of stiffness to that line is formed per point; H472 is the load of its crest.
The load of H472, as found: 469 N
